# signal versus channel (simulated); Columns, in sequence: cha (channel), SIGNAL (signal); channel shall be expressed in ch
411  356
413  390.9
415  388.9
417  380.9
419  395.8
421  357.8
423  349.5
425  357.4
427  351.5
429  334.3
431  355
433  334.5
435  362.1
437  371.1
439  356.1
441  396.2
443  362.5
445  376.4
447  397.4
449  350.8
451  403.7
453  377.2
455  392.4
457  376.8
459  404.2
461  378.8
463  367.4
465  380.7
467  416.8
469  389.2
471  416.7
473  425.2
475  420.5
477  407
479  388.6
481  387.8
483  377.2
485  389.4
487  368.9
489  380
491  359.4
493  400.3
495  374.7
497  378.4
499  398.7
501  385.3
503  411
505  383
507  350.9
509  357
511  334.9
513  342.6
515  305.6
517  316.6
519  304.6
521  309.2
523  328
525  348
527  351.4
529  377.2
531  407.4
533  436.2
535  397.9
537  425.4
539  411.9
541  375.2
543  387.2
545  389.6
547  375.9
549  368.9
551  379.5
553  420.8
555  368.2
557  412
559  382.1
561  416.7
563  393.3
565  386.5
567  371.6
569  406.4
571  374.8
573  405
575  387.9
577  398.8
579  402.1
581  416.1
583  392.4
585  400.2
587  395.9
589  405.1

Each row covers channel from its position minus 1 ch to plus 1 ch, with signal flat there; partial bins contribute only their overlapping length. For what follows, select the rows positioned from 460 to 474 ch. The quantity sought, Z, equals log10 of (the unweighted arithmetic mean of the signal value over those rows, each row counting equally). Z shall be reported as 2.60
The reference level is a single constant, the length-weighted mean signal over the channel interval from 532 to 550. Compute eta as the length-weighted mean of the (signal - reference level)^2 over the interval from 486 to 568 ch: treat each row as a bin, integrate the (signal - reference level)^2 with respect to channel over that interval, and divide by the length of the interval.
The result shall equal 1512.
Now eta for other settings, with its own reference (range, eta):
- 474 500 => 344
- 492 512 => 876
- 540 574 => 334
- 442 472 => 454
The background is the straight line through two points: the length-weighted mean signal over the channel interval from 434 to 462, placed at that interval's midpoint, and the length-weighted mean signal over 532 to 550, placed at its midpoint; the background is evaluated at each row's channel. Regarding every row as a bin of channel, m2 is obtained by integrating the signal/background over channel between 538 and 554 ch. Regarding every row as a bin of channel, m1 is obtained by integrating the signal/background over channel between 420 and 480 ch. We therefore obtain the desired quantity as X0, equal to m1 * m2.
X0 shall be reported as 937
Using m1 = 60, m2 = 16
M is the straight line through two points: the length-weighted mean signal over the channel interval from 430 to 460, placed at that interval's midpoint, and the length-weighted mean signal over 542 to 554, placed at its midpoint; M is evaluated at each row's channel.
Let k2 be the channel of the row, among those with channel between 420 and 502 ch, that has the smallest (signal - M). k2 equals 433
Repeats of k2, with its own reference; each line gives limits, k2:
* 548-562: 555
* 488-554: 519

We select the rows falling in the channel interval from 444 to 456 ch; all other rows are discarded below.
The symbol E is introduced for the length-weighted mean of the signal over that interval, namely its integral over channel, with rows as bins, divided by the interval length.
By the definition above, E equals 383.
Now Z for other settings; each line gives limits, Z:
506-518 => 2.52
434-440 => 2.56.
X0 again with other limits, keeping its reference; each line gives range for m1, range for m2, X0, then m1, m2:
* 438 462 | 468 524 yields 1292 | 24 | 54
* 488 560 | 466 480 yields 1020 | 68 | 15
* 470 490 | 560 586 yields 527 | 21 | 26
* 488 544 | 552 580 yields 1454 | 53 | 28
